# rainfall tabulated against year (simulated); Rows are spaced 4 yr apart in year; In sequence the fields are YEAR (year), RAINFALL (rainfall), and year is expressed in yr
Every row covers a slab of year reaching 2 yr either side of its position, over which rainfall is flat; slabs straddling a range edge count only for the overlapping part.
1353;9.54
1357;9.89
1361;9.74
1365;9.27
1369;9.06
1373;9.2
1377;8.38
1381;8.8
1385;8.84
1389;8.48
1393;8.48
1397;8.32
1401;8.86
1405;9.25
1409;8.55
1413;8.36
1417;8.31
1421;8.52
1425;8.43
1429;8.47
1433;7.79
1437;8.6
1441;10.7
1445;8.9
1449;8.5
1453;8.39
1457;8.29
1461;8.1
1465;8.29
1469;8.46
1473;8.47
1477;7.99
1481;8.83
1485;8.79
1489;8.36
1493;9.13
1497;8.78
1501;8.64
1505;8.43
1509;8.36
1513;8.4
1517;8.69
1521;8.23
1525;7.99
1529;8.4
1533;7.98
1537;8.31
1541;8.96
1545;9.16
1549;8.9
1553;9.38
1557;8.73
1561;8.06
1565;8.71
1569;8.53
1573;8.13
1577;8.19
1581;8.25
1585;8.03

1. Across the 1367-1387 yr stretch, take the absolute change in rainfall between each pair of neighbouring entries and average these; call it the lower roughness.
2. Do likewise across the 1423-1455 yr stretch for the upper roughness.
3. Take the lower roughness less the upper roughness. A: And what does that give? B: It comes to -0.49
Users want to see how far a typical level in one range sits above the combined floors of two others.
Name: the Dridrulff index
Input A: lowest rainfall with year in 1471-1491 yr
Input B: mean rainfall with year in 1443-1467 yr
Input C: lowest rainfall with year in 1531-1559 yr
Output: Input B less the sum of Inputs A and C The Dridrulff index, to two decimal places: -7.56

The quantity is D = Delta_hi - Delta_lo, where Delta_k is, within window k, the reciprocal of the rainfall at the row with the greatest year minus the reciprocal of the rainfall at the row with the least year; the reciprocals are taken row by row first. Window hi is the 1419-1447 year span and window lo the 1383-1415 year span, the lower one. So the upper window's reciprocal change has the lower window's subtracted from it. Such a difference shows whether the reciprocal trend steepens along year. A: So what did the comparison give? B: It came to -0.012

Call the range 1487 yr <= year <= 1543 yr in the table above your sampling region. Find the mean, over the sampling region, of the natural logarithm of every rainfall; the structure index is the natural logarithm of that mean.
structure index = 0.759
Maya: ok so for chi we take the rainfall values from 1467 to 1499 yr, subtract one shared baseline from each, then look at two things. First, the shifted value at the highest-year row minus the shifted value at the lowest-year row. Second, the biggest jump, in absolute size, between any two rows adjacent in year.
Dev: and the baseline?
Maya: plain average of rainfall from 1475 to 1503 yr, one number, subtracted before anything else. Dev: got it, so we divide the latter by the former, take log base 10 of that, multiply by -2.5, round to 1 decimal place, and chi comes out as -1.0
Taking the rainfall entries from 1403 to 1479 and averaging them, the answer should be 8.55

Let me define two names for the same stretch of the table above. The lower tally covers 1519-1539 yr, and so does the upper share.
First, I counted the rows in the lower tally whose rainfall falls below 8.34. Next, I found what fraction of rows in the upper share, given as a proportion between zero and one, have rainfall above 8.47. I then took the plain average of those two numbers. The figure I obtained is 2.0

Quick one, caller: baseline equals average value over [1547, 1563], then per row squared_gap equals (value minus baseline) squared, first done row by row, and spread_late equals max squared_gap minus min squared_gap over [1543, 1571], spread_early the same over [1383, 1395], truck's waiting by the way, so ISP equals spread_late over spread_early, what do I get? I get 6.4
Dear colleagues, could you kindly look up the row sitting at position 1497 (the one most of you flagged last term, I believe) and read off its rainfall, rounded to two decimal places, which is 8.78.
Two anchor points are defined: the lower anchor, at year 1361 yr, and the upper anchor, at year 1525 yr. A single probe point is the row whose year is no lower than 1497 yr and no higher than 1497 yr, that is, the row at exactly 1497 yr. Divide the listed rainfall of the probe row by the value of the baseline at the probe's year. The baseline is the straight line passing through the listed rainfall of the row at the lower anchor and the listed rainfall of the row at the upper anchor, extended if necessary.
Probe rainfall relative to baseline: 1.06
